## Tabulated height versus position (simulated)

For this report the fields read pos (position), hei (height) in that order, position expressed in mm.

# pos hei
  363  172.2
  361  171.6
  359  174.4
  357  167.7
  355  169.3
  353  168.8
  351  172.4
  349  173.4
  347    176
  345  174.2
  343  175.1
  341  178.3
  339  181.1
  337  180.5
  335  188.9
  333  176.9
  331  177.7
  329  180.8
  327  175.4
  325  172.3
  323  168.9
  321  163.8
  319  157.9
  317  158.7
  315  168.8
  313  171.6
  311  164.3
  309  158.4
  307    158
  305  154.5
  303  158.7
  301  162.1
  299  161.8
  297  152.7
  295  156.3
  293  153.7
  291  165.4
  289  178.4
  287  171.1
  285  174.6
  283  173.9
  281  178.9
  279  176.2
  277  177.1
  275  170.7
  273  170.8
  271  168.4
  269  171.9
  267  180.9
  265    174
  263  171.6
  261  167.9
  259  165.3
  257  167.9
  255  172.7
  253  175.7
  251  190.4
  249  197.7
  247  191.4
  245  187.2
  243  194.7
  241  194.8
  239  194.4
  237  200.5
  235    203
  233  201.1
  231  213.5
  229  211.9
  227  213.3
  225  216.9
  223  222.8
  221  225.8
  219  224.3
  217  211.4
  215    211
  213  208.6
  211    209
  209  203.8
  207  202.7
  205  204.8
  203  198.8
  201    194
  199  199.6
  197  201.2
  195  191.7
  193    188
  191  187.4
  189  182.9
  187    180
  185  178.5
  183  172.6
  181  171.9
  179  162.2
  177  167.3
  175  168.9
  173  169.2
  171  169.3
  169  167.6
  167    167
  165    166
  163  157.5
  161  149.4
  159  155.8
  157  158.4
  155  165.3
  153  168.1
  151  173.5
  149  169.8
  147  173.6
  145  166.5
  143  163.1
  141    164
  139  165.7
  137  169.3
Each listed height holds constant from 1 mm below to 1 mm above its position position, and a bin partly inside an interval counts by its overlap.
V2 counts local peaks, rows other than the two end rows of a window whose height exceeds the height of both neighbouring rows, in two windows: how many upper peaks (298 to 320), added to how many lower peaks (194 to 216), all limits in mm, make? 5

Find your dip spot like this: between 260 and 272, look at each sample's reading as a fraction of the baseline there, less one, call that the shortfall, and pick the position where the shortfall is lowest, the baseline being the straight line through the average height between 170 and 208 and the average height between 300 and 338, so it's 261 mm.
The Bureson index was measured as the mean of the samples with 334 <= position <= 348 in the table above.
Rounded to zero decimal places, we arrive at 179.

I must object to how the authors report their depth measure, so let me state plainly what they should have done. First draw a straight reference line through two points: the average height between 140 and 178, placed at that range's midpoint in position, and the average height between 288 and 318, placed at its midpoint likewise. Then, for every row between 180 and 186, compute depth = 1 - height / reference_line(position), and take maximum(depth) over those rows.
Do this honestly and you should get -0.04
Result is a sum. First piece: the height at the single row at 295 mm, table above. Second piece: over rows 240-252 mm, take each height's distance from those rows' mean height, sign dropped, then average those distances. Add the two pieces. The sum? 159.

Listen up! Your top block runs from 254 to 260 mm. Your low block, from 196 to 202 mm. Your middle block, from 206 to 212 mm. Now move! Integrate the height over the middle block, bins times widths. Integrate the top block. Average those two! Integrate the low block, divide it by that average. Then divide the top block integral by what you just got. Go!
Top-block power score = 954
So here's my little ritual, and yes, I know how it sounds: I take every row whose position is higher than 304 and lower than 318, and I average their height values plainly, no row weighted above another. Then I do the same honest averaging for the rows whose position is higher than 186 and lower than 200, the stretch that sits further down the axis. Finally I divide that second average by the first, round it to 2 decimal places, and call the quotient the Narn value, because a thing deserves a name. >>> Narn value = 1.17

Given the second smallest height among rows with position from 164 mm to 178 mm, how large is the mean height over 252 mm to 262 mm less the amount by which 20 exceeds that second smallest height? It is 317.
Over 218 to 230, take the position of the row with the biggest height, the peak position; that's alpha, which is 221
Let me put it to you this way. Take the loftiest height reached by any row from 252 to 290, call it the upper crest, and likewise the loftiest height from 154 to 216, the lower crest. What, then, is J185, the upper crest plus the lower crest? 392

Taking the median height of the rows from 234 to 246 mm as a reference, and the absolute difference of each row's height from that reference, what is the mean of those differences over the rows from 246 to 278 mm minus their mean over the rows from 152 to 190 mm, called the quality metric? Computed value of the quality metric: -8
